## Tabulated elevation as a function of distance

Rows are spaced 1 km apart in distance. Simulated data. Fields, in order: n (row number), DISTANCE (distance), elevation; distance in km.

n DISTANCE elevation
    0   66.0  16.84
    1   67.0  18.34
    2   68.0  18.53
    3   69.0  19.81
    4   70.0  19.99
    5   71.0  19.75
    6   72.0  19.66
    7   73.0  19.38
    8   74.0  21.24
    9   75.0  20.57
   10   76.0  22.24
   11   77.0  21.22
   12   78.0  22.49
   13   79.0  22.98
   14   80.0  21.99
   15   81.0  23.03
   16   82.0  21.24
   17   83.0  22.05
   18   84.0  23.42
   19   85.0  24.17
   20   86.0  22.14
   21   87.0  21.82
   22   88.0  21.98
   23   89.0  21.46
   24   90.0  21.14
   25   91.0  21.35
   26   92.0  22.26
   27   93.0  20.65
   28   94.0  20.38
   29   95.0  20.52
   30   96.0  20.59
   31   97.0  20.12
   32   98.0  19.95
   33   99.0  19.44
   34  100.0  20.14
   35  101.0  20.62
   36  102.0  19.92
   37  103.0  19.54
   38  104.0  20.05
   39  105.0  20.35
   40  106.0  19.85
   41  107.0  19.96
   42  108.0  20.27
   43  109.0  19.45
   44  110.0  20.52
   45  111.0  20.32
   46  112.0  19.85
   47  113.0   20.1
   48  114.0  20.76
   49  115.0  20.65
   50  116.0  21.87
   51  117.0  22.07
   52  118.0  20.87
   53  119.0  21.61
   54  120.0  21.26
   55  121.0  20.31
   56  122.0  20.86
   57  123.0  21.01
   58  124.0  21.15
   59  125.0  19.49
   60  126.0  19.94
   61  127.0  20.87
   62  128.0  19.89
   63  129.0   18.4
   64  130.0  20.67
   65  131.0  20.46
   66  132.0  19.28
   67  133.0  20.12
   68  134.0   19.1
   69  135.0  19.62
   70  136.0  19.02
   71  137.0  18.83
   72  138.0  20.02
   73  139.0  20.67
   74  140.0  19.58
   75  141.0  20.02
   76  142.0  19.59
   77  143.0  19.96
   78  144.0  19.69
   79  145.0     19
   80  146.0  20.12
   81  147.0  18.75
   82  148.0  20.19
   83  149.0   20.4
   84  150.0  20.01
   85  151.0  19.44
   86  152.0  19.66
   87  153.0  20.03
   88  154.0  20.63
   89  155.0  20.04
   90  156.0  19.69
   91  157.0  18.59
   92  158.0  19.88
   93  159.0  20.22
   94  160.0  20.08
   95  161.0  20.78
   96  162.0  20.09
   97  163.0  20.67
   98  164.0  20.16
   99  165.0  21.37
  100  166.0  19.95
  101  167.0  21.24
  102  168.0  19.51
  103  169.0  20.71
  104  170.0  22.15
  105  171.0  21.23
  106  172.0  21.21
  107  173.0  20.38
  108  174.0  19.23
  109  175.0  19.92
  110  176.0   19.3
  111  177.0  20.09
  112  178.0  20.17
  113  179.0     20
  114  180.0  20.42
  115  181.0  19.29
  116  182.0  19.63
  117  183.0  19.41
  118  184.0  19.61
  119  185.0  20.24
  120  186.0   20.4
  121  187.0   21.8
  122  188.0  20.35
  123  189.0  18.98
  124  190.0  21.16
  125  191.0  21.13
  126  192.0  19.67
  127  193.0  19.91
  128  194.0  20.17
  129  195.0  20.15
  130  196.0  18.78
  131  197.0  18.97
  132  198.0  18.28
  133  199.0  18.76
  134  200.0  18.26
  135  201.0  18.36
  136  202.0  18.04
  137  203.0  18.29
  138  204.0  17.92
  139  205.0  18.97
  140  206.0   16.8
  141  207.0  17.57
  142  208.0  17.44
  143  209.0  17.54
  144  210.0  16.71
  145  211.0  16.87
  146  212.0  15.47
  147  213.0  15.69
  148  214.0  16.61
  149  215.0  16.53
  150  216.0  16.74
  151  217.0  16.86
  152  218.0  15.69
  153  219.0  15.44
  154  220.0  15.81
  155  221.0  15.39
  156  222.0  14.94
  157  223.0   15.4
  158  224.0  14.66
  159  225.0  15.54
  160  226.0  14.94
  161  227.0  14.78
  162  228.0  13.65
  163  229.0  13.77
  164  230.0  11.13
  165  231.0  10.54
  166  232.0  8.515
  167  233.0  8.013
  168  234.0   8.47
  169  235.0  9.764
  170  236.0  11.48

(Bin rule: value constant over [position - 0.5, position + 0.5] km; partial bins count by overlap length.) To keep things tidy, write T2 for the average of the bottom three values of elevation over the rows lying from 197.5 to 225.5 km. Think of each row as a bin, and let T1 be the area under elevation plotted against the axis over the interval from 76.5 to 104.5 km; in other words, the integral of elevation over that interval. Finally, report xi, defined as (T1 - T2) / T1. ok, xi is 0.975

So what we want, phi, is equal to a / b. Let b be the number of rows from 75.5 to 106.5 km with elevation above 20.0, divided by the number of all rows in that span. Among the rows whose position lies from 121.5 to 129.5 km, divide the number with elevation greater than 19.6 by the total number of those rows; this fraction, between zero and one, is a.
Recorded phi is 0.9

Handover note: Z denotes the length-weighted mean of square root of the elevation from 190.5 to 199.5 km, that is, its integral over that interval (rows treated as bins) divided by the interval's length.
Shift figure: 4.42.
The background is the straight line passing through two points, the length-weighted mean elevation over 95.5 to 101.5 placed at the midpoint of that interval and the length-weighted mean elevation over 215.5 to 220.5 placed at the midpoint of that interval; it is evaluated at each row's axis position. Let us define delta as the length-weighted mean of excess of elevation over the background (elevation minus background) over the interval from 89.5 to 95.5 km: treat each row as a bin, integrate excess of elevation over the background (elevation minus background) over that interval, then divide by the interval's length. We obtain 0.7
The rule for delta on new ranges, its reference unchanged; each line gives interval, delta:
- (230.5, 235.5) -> -6.5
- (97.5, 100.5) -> -0.3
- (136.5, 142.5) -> 1.0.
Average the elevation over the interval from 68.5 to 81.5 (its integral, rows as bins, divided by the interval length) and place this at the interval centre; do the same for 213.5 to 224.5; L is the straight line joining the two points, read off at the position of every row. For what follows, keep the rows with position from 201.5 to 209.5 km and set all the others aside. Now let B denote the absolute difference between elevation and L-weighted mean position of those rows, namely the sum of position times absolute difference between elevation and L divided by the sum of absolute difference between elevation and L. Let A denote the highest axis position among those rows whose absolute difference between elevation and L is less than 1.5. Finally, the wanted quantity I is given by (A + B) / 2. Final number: 207.1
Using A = 209.0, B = 205.2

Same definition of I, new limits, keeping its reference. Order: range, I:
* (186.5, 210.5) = 202.9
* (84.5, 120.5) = 110.6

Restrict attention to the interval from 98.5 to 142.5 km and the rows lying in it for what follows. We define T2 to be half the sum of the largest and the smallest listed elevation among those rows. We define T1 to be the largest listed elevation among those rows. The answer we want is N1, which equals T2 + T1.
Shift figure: 42.3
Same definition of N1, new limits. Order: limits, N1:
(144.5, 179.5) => 42.5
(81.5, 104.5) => 46.0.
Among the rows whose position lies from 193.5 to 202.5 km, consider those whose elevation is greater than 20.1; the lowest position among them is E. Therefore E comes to 194.0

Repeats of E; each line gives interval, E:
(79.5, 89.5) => 80.0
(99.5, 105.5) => 100.0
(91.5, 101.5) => 92.0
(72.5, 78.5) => 74.0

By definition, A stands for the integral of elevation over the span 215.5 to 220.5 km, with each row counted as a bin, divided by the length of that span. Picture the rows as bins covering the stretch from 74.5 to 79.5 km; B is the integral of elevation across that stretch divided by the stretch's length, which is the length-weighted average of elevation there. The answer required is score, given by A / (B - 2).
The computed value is 0.81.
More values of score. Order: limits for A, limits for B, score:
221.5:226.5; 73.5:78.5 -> 0.77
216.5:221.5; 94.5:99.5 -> 0.87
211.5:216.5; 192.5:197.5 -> 0.92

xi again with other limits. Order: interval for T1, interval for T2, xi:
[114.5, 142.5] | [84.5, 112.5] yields 0.966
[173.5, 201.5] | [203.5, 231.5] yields 0.979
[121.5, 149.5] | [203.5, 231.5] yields 0.979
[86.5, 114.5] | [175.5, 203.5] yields 0.968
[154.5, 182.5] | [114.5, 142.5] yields 0.967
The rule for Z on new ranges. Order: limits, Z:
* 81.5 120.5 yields 4.57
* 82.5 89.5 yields 4.74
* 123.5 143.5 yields 4.45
